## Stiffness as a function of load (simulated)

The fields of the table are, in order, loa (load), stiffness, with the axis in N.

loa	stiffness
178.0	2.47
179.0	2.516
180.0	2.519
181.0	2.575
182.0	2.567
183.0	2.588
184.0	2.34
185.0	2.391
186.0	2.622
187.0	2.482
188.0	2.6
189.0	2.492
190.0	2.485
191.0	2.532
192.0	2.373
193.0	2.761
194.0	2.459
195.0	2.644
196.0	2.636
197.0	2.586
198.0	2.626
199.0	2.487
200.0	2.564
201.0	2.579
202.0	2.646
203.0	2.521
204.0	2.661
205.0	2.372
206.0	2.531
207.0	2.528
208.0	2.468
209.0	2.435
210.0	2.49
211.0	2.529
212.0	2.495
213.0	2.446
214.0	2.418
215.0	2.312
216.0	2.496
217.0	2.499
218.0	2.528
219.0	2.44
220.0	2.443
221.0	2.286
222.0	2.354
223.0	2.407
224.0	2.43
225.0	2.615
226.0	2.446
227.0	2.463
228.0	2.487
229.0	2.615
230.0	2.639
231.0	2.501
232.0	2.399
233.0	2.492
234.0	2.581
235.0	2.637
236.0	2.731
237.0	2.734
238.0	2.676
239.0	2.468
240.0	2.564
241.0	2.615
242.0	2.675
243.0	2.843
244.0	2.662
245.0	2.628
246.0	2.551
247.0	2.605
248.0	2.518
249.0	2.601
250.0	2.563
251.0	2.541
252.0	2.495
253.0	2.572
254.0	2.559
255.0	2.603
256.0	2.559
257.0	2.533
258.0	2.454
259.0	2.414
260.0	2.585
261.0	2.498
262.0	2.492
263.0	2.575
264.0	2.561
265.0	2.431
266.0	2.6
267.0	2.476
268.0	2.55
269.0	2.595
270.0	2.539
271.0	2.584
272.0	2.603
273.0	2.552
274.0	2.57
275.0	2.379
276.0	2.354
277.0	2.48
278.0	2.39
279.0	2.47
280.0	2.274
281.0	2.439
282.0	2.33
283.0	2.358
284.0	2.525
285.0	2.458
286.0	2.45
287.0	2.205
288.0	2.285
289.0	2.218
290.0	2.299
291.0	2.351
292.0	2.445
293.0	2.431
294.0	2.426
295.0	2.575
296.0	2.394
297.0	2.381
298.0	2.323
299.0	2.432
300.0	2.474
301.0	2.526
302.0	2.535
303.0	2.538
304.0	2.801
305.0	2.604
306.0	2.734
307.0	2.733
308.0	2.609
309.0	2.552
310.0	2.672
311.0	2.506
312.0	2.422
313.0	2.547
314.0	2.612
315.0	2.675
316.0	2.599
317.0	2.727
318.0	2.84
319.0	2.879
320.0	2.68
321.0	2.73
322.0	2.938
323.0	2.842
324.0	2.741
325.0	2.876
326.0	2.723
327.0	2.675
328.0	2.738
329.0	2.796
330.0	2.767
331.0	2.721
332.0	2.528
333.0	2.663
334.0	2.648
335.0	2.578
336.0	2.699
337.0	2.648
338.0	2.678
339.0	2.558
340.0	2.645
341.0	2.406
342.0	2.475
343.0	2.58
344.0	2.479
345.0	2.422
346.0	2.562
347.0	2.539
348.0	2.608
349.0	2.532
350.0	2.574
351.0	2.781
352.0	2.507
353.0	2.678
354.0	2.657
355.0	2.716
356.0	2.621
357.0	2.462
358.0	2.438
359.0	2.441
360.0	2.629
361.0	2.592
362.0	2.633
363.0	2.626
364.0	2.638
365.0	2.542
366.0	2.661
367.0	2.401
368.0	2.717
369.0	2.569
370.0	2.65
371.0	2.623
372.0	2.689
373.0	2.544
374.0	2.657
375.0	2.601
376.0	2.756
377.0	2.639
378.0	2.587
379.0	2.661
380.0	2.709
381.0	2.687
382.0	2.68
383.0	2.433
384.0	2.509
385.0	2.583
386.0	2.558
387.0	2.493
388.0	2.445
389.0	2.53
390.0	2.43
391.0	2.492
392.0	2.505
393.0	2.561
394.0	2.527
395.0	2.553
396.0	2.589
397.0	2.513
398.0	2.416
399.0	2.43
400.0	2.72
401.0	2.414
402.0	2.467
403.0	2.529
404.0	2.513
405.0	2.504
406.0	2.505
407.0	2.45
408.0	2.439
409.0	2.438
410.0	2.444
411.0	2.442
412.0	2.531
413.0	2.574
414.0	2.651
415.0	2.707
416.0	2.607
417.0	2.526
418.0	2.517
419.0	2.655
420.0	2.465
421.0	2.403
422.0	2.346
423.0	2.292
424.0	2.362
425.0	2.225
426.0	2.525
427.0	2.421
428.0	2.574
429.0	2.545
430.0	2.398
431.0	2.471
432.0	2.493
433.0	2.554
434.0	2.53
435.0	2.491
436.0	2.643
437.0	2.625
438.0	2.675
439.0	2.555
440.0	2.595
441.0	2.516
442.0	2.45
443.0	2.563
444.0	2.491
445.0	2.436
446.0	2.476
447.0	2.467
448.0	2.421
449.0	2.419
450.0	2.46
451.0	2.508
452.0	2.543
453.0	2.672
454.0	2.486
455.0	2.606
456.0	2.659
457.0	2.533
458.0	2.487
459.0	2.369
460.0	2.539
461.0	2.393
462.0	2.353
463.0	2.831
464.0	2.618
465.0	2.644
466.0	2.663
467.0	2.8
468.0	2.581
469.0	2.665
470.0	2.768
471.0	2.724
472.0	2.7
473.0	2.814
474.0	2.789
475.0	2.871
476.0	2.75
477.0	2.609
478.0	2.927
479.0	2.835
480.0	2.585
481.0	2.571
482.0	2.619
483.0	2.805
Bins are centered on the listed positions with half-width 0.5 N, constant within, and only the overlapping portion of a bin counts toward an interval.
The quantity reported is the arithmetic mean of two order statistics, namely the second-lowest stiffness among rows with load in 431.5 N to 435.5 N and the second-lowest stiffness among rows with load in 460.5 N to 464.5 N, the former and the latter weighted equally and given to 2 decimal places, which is 2.44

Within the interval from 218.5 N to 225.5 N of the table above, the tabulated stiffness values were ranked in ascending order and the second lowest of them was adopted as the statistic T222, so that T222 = 2.354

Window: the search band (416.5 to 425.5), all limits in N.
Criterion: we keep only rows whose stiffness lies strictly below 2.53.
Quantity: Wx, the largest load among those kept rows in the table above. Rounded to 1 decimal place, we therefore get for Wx 425.0 N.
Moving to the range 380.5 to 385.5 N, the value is 384.0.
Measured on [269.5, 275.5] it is 275.0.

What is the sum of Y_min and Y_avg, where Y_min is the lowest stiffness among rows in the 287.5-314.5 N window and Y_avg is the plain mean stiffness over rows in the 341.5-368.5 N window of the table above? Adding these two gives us 4.79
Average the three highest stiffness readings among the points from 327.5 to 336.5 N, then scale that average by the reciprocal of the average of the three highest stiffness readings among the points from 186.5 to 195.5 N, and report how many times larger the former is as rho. 1.04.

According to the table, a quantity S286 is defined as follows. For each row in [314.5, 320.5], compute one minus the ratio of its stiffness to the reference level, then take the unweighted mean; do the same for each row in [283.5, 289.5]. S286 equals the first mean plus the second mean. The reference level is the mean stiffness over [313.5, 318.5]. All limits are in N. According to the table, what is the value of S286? 0.11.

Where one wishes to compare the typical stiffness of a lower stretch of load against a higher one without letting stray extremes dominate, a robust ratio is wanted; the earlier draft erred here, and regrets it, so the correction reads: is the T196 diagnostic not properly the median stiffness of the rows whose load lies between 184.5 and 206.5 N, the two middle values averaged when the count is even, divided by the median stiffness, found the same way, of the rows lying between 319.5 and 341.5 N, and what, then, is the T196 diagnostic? 0.95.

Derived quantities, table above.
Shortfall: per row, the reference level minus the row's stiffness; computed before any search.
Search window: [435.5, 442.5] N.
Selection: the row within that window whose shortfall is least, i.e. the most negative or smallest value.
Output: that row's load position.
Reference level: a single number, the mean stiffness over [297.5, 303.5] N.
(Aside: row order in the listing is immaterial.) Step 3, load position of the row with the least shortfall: 438.0 N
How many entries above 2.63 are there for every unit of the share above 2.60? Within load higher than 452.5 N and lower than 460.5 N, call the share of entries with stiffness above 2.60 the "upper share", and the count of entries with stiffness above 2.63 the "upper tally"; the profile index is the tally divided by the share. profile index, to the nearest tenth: 5.3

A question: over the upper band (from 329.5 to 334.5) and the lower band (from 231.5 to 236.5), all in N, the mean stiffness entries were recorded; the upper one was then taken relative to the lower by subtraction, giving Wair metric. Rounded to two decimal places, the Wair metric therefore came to 0.10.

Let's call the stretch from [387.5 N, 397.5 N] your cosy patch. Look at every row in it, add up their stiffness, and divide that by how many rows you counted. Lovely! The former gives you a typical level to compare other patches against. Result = 2.51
